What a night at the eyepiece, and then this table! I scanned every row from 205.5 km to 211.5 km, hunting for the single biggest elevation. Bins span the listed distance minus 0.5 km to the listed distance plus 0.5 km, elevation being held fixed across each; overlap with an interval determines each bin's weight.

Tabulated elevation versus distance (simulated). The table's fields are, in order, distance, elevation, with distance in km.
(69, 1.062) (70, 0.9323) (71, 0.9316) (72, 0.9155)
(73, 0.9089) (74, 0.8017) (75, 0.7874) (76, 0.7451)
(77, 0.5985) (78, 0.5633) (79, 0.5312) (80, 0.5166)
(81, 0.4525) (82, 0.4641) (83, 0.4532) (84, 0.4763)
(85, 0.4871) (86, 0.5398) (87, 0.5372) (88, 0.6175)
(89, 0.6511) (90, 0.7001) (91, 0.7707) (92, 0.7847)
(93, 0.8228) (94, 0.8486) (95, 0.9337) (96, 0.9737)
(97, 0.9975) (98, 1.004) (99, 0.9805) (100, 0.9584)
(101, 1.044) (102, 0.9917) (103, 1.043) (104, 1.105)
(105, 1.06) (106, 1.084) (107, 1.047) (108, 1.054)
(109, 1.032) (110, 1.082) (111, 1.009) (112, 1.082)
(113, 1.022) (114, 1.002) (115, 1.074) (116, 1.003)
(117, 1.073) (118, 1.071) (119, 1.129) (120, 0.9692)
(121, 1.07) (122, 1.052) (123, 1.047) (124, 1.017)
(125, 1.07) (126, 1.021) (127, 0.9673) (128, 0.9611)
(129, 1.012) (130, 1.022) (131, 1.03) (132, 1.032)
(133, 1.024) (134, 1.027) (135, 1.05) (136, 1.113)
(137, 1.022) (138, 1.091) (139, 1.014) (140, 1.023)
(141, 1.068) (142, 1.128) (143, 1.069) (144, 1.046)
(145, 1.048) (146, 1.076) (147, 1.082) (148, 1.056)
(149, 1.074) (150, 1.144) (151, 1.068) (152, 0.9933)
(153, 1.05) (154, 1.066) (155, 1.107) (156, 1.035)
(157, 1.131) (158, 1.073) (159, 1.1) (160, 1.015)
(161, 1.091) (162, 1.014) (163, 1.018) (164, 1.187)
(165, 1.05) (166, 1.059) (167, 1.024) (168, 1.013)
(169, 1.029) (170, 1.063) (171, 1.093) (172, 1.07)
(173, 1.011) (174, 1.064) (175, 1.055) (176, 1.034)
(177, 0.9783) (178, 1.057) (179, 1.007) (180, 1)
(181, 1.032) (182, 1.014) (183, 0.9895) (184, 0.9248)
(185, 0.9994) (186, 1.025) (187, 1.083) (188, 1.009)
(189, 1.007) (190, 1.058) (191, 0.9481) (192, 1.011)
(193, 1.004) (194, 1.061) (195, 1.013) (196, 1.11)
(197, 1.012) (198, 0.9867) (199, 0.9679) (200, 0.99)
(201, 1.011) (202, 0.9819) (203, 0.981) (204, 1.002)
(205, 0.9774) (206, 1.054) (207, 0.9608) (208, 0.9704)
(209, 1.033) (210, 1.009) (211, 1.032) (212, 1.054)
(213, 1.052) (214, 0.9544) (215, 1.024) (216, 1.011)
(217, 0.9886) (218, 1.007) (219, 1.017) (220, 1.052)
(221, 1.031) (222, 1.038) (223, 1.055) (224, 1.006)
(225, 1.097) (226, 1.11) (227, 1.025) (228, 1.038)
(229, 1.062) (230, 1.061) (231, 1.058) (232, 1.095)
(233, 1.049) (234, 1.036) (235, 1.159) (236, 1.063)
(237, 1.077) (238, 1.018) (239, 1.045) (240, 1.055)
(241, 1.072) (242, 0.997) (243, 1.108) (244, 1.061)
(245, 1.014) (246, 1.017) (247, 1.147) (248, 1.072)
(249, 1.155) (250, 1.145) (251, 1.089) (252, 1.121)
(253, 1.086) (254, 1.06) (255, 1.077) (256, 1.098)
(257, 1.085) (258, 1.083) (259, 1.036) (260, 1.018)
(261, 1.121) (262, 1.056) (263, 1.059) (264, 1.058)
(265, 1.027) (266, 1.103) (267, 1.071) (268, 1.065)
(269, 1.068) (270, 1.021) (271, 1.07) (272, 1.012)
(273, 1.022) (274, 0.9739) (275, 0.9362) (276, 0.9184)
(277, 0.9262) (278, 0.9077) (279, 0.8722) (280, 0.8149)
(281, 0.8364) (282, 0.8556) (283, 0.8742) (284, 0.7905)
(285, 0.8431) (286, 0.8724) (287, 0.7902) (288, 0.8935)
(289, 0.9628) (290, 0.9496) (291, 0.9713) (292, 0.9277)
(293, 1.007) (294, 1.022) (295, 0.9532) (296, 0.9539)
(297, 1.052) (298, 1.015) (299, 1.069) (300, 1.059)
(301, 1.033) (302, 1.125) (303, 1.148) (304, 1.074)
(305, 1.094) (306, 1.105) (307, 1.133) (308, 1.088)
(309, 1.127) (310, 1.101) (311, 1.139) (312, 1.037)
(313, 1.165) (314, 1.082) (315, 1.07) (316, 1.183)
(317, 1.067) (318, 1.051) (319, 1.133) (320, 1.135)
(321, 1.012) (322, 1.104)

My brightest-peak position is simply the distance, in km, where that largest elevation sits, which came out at 206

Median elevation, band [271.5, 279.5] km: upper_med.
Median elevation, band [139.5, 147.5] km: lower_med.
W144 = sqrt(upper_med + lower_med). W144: 1.414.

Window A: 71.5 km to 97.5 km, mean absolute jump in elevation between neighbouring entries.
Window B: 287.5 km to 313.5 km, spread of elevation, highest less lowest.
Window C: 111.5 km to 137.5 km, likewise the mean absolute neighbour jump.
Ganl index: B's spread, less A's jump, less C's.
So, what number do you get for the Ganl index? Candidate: 0.187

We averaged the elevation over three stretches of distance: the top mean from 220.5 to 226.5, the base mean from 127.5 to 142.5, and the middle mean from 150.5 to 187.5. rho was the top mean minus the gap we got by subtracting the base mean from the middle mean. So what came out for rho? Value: 1.1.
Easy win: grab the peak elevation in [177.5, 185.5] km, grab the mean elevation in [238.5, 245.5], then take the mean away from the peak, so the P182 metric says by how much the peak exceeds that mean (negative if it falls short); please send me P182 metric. 0.0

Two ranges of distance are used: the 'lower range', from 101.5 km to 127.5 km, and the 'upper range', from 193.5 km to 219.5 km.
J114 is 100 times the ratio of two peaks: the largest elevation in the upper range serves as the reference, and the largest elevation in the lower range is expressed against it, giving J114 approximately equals 102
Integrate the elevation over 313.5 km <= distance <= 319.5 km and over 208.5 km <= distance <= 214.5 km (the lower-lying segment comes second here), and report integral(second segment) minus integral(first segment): -0.45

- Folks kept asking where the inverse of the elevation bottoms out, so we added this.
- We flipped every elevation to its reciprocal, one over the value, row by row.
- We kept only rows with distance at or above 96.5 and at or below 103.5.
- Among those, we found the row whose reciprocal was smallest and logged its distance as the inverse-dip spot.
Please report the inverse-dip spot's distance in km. 101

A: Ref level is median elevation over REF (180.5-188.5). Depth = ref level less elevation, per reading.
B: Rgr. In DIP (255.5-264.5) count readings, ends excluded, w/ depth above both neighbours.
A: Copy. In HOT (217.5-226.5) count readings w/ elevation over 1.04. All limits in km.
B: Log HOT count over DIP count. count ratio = 2.0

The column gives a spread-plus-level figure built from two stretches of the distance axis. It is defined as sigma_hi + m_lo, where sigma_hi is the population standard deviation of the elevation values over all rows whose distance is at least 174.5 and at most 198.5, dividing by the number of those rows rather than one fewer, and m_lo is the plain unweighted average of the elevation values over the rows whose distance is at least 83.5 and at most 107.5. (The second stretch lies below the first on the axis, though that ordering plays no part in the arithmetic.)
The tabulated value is 0.89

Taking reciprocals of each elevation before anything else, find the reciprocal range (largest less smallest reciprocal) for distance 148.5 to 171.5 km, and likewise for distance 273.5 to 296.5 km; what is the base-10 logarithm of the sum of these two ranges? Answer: -0.346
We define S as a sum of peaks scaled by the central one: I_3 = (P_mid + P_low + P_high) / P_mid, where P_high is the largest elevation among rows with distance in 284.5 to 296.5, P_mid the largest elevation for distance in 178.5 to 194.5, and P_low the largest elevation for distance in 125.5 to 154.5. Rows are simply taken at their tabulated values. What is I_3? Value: 3.00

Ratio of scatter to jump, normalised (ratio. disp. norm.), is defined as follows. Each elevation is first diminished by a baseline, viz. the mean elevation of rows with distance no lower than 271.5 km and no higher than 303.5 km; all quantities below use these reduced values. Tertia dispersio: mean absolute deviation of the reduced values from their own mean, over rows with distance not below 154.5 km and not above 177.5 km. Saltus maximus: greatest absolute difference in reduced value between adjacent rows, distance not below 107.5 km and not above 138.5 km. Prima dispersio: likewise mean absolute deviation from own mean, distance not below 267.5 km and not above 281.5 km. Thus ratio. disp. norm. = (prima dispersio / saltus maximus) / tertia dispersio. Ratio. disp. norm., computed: 13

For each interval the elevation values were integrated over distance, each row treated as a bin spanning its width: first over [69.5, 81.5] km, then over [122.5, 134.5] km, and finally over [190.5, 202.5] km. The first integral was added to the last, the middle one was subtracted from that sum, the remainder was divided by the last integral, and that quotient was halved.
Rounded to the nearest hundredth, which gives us 0.35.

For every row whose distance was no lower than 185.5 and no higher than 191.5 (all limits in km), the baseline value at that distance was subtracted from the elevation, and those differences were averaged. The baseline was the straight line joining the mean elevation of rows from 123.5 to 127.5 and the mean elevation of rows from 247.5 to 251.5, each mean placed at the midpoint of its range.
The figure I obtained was -0.046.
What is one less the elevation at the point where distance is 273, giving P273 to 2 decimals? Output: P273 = -0.02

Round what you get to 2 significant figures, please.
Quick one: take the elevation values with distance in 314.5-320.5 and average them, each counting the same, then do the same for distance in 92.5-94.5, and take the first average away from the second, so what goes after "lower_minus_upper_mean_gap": -0.27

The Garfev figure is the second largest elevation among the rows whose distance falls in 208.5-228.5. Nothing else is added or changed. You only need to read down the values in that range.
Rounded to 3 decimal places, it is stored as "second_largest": 1.097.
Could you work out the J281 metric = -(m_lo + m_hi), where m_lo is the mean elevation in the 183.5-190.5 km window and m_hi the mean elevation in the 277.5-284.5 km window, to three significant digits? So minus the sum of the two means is -1.87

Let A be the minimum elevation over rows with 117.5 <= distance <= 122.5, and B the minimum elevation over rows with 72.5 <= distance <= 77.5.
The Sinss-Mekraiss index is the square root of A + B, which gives 1.25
